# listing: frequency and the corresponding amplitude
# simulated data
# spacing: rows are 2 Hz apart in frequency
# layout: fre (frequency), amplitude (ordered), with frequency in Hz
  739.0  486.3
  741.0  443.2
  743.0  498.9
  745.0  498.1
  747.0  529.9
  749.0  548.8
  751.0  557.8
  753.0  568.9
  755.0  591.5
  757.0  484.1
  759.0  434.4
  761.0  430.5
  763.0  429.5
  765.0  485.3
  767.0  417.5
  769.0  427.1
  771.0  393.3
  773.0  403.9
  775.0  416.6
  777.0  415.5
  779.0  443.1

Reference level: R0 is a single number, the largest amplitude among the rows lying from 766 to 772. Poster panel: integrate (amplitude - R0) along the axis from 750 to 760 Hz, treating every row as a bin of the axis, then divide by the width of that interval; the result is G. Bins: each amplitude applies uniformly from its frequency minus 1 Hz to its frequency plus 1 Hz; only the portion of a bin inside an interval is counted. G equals 100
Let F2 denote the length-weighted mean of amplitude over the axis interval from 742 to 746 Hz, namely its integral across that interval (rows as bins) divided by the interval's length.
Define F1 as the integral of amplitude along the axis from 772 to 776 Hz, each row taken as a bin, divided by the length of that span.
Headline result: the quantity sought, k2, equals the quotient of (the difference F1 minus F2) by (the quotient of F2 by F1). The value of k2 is -73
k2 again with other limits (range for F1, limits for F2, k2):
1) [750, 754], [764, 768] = 140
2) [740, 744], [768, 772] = 70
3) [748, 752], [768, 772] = 193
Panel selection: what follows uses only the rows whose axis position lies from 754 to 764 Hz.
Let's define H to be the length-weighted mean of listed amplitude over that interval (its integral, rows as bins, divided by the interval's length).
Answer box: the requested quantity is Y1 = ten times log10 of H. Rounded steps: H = 474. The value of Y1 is 26.8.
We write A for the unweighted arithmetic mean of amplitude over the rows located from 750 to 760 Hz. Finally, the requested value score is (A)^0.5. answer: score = 23.0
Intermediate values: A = 527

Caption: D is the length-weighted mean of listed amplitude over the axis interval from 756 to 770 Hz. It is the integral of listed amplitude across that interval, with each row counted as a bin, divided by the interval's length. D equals 444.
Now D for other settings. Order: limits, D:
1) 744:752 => 534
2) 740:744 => 471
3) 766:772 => 413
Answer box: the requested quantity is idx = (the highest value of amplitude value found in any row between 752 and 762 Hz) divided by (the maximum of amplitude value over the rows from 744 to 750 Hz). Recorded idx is 1.08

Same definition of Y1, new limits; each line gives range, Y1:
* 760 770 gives 26.4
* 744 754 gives 27.3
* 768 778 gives 26.1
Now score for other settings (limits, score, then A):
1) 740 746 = 21.9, 480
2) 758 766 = 21.1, 445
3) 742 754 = 23.1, 534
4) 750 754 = 23.7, 563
